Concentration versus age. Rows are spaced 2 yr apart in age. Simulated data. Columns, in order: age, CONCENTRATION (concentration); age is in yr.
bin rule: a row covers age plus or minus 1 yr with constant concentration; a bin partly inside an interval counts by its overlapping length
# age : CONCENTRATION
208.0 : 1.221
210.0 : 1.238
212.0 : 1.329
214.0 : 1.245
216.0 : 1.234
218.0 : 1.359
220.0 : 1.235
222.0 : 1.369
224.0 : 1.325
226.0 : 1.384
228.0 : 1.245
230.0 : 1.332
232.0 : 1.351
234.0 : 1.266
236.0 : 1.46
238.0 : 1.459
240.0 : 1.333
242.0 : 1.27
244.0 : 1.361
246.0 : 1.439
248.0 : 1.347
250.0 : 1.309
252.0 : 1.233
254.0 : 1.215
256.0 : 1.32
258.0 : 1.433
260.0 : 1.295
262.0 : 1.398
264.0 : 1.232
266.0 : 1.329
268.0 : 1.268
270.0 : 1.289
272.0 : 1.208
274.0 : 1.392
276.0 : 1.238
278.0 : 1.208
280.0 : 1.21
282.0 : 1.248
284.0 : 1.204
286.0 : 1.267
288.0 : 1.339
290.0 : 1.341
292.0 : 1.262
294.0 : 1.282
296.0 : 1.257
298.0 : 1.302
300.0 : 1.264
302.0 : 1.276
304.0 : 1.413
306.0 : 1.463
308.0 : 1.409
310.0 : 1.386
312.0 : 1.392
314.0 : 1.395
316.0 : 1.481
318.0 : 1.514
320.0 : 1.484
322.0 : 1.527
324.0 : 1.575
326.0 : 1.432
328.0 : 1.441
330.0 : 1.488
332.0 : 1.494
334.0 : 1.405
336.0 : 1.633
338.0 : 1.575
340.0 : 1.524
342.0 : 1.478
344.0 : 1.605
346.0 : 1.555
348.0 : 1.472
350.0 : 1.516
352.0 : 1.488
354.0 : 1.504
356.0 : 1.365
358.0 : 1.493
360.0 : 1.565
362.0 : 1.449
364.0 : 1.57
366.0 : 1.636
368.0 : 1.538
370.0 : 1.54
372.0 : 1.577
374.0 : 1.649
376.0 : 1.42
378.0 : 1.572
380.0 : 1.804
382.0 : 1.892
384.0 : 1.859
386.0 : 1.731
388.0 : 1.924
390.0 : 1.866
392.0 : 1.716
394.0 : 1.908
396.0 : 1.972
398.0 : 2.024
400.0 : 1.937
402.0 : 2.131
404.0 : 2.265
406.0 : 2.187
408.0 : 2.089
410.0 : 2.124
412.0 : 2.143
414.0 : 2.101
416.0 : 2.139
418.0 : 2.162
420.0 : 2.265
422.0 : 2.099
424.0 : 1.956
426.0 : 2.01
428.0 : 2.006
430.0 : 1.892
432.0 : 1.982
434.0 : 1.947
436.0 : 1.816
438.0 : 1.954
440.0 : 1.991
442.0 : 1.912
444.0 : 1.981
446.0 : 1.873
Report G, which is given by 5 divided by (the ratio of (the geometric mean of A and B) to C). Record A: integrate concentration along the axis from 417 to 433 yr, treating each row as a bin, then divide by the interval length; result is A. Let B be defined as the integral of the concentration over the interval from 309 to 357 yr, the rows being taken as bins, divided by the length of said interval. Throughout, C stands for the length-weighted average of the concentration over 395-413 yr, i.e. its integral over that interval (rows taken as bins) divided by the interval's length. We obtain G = 6.0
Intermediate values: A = 2.05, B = 1.49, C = 2.10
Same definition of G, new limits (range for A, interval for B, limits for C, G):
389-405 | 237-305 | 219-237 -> 4.1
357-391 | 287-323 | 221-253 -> 4.5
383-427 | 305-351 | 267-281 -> 3.6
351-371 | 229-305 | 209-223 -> 4.6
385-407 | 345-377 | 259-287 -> 3.7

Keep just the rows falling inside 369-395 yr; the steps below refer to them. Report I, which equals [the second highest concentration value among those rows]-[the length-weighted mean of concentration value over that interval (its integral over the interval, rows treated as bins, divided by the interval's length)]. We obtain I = 0.18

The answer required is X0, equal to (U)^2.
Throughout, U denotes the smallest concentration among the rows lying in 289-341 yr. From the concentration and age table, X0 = 1.6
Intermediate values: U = 1.257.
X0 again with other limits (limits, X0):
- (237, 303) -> 1.4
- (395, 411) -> 3.8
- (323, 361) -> 1.9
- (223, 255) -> 1.5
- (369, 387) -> 2.0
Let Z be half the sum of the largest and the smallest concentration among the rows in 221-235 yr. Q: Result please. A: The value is 1.31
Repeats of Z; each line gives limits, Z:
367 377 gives 1.53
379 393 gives 1.82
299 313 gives 1.36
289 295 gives 1.30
